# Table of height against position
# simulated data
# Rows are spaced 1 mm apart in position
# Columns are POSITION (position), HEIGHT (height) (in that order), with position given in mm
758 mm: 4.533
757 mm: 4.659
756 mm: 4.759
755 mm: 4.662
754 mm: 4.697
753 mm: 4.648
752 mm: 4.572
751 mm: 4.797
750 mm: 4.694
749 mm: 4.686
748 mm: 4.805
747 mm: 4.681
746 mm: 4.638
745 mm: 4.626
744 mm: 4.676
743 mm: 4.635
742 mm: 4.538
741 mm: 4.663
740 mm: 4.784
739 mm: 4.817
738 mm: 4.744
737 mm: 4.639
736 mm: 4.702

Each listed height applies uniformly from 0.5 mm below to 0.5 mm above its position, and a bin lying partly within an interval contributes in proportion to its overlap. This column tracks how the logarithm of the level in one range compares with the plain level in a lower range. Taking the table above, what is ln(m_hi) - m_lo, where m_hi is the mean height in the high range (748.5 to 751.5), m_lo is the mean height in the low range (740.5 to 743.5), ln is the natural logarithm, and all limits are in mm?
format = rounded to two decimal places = -3.06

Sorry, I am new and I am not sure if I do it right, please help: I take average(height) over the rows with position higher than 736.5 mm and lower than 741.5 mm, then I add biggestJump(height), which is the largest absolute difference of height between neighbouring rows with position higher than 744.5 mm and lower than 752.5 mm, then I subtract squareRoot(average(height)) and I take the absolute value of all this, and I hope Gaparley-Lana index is 2.78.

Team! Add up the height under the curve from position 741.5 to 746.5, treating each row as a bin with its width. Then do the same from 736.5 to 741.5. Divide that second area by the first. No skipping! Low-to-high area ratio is 1.023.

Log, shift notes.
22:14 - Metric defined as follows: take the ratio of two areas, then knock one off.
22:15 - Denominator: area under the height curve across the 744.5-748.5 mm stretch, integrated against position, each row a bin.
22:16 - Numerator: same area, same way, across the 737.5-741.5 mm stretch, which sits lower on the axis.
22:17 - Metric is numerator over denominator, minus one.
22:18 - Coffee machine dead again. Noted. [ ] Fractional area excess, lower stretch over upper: 0.014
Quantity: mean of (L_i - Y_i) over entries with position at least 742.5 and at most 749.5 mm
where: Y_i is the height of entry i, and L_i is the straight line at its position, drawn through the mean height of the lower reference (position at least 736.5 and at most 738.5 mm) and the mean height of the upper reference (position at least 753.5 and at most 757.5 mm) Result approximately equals 0.015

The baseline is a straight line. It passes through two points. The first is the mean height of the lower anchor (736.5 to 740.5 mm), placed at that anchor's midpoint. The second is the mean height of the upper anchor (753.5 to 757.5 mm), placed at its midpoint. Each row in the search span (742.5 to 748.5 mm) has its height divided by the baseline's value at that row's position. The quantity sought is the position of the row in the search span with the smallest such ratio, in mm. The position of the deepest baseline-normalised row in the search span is 745 mm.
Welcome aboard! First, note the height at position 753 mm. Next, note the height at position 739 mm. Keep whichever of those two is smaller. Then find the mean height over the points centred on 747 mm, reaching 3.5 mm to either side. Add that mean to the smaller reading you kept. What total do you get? 9.335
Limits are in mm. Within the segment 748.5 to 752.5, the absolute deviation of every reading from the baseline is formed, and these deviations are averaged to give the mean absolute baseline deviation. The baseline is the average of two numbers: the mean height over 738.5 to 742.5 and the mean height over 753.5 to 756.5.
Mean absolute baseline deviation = 0.063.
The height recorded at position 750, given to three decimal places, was 4.694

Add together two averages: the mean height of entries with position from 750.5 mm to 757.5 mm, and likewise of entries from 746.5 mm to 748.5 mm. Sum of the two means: 9.43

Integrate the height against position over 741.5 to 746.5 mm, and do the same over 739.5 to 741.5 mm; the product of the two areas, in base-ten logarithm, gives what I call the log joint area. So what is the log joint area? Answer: 2.34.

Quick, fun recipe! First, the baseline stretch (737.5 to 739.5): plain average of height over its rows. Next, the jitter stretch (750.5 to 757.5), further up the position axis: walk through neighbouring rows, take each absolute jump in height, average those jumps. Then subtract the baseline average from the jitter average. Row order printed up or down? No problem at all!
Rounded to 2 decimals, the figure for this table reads -4.68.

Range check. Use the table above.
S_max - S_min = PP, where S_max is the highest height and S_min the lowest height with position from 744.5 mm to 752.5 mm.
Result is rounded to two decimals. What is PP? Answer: 0.23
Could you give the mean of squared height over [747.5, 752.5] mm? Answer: 22.2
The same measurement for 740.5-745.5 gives 21.4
